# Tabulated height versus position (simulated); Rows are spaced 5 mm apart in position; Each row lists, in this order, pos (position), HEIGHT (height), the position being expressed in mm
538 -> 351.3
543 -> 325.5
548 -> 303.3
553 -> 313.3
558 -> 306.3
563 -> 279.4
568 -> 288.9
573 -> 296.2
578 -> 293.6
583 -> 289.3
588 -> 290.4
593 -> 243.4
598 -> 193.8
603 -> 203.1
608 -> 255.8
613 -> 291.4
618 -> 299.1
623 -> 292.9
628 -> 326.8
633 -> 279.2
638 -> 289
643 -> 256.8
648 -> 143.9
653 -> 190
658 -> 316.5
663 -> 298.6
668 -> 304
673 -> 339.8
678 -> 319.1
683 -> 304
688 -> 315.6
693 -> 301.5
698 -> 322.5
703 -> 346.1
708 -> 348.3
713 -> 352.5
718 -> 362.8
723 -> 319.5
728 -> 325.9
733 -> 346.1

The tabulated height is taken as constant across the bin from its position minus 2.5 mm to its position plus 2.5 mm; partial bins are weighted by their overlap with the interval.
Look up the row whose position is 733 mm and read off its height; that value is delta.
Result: 346.1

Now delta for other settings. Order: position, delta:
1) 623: 292.9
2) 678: 319.1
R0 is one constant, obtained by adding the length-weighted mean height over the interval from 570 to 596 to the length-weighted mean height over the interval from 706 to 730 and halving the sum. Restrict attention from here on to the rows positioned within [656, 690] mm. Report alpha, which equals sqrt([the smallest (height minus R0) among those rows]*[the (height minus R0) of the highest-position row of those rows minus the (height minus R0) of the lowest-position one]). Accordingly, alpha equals 3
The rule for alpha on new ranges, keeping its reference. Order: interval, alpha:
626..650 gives 175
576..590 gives 8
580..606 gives 101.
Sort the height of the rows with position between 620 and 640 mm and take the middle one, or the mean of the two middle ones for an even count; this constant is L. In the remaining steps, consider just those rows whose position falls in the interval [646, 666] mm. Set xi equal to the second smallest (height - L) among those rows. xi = -101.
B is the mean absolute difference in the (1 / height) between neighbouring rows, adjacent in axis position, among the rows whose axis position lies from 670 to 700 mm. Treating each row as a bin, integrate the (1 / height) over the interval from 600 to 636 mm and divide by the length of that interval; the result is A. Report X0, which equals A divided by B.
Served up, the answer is 22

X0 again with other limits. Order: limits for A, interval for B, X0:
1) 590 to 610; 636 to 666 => 3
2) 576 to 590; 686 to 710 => 23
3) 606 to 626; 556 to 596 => 19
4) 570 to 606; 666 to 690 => 20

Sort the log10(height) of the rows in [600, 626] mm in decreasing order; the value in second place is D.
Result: 2.47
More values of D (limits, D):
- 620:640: 2.47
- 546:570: 2.49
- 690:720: 2.55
